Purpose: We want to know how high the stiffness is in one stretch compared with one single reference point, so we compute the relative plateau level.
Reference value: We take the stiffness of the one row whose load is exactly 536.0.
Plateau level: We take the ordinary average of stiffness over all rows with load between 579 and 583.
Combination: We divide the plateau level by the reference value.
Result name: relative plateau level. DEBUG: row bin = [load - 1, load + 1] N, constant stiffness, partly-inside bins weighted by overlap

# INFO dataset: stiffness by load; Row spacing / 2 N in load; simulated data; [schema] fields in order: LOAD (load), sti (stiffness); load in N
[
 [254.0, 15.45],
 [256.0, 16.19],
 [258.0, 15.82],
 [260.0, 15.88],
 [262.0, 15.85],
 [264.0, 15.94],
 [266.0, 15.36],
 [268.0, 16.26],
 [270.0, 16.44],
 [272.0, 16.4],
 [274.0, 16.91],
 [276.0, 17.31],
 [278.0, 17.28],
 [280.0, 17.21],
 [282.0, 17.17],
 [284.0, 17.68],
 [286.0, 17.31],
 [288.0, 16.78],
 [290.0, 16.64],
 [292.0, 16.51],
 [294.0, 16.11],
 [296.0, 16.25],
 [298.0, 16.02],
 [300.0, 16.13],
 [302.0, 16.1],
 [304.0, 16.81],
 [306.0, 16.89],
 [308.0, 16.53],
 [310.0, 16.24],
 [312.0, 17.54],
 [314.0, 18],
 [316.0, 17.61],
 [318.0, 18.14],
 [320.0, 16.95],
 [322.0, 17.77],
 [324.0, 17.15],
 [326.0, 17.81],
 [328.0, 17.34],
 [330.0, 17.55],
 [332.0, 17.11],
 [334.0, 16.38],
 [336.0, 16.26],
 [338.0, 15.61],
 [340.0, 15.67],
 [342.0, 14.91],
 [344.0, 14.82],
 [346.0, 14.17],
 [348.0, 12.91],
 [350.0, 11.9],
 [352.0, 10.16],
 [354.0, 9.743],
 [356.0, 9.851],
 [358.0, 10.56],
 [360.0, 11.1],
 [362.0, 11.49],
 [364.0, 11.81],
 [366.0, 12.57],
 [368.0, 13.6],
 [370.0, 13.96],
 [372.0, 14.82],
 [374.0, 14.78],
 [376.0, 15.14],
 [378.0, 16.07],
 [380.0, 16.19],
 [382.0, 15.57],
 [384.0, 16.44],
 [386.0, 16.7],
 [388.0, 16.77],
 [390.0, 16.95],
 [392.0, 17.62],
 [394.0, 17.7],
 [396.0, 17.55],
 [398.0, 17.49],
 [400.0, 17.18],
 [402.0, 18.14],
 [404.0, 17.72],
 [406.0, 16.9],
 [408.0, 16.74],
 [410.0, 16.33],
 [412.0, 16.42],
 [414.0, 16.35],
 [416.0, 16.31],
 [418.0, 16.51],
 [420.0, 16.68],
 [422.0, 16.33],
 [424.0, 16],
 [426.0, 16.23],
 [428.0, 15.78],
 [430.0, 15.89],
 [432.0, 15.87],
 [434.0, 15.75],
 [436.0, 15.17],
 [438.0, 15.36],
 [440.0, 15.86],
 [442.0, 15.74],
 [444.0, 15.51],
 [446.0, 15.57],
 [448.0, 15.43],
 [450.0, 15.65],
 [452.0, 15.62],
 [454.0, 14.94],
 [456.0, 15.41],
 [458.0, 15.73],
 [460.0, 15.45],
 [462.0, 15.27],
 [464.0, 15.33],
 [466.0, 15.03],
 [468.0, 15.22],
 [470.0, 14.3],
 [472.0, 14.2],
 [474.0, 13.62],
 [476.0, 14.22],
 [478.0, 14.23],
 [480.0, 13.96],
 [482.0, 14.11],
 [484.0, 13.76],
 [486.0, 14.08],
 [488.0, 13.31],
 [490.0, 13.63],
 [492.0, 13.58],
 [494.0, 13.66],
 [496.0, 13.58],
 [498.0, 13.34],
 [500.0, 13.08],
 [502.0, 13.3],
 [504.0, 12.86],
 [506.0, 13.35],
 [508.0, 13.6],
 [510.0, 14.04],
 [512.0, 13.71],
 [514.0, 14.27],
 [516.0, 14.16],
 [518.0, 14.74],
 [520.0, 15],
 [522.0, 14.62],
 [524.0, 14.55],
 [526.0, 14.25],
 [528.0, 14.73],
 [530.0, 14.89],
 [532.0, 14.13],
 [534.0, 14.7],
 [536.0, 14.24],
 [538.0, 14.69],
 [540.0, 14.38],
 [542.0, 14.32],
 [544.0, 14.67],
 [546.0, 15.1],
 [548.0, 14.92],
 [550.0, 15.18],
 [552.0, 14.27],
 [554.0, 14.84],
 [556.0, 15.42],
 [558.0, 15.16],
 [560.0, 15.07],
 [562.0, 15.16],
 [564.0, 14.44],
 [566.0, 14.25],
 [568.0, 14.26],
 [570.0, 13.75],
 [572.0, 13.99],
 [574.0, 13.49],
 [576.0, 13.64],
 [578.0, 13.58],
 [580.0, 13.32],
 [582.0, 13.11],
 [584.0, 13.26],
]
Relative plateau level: 0.93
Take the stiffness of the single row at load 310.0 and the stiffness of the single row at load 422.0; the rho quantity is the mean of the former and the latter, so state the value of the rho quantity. 16.3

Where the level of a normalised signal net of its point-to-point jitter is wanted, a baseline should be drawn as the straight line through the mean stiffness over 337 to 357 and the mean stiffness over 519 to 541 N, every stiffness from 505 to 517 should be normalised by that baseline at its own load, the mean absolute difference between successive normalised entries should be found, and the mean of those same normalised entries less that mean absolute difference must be 0.94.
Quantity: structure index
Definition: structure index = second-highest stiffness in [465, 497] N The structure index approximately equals 15.03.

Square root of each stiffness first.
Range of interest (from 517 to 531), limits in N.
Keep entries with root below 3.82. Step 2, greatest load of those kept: 526.0 N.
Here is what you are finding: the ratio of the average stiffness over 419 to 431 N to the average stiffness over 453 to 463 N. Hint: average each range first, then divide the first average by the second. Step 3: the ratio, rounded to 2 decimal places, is 1.05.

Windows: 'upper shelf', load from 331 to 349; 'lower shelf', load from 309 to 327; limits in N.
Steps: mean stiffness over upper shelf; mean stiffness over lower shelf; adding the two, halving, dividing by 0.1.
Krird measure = 164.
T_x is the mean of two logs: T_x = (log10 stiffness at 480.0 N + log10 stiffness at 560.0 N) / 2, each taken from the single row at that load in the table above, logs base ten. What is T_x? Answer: 1.16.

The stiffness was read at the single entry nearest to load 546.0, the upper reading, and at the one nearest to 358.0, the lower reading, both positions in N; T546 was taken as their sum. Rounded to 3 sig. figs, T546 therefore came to 25.7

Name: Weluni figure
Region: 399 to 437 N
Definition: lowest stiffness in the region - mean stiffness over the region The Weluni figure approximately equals -1.3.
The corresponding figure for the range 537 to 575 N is -1.1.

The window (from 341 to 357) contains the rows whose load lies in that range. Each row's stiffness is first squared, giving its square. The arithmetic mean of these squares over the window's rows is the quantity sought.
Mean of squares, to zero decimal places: 156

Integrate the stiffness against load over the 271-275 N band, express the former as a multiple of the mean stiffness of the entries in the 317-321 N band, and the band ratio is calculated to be 3.8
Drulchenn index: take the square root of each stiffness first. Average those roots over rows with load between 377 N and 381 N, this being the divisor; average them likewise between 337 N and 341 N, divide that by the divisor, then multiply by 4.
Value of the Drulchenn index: 3.94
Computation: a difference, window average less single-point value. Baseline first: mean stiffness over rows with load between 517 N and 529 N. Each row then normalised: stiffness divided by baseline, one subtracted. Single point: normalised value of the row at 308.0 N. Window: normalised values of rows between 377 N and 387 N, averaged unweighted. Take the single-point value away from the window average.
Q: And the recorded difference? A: -0.023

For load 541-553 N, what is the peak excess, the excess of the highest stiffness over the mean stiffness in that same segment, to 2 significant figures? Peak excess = 0.44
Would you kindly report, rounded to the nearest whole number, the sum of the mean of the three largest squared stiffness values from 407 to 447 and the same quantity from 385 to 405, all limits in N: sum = 596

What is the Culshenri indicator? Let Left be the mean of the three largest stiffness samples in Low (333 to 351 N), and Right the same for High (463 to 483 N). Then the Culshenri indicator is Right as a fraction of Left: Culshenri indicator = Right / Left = 0.94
